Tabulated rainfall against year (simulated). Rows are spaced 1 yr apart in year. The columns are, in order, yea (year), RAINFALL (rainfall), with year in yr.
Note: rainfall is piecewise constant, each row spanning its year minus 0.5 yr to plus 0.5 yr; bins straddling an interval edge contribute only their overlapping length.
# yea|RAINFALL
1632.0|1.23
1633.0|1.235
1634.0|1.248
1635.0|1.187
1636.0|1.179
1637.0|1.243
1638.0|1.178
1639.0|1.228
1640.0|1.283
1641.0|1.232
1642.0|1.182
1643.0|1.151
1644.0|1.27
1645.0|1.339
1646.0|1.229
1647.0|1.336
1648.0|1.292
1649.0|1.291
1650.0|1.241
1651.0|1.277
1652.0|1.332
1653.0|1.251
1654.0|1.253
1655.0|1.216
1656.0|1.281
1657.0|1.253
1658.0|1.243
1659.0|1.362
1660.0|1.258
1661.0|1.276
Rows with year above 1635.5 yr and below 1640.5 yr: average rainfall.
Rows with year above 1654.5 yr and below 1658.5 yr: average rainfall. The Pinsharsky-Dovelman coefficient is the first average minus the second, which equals -0.026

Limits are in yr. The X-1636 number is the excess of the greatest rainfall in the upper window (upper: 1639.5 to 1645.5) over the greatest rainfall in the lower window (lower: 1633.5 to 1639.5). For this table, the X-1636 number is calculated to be 0.091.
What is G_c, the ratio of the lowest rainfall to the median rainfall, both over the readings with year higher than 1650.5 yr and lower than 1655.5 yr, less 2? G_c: -1.03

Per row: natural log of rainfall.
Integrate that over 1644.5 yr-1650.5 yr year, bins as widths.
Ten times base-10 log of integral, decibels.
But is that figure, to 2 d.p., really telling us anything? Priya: 1.81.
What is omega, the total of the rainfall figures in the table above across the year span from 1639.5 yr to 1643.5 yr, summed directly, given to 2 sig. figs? 4.8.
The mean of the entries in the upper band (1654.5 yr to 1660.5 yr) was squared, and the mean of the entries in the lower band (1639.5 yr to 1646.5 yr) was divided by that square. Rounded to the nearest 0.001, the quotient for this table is 0.771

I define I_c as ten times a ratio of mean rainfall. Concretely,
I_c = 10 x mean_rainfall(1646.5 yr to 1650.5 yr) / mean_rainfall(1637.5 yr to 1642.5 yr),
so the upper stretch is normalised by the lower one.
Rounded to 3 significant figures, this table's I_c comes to 10.6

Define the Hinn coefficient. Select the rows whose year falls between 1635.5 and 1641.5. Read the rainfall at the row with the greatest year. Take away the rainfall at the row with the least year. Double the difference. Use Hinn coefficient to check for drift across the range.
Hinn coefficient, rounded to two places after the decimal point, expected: 0.11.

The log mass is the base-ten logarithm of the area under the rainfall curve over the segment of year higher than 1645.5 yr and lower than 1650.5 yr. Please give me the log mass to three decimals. 0.805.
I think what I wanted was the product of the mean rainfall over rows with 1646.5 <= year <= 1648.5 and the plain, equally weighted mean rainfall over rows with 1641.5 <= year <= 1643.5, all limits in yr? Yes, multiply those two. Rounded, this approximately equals 1.53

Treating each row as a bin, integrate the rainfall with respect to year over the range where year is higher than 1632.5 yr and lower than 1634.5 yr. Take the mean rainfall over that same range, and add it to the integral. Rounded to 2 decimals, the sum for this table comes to 3.72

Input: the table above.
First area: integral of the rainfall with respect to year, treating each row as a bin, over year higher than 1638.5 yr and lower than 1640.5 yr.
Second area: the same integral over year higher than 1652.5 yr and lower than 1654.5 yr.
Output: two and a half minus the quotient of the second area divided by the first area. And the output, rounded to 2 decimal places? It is 1.50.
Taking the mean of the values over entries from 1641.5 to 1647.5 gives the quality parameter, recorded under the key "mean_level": 1.25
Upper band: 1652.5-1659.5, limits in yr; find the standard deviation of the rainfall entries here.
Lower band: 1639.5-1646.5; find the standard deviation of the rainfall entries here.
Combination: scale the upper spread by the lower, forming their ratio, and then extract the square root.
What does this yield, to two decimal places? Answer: 0.86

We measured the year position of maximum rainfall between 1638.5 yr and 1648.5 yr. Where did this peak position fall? 1645.0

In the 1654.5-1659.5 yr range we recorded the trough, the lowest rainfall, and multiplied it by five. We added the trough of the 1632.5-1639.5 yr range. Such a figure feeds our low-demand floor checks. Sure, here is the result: 7.26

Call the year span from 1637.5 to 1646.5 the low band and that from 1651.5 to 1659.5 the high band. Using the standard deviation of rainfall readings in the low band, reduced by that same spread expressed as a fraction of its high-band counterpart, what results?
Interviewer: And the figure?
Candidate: -1.1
